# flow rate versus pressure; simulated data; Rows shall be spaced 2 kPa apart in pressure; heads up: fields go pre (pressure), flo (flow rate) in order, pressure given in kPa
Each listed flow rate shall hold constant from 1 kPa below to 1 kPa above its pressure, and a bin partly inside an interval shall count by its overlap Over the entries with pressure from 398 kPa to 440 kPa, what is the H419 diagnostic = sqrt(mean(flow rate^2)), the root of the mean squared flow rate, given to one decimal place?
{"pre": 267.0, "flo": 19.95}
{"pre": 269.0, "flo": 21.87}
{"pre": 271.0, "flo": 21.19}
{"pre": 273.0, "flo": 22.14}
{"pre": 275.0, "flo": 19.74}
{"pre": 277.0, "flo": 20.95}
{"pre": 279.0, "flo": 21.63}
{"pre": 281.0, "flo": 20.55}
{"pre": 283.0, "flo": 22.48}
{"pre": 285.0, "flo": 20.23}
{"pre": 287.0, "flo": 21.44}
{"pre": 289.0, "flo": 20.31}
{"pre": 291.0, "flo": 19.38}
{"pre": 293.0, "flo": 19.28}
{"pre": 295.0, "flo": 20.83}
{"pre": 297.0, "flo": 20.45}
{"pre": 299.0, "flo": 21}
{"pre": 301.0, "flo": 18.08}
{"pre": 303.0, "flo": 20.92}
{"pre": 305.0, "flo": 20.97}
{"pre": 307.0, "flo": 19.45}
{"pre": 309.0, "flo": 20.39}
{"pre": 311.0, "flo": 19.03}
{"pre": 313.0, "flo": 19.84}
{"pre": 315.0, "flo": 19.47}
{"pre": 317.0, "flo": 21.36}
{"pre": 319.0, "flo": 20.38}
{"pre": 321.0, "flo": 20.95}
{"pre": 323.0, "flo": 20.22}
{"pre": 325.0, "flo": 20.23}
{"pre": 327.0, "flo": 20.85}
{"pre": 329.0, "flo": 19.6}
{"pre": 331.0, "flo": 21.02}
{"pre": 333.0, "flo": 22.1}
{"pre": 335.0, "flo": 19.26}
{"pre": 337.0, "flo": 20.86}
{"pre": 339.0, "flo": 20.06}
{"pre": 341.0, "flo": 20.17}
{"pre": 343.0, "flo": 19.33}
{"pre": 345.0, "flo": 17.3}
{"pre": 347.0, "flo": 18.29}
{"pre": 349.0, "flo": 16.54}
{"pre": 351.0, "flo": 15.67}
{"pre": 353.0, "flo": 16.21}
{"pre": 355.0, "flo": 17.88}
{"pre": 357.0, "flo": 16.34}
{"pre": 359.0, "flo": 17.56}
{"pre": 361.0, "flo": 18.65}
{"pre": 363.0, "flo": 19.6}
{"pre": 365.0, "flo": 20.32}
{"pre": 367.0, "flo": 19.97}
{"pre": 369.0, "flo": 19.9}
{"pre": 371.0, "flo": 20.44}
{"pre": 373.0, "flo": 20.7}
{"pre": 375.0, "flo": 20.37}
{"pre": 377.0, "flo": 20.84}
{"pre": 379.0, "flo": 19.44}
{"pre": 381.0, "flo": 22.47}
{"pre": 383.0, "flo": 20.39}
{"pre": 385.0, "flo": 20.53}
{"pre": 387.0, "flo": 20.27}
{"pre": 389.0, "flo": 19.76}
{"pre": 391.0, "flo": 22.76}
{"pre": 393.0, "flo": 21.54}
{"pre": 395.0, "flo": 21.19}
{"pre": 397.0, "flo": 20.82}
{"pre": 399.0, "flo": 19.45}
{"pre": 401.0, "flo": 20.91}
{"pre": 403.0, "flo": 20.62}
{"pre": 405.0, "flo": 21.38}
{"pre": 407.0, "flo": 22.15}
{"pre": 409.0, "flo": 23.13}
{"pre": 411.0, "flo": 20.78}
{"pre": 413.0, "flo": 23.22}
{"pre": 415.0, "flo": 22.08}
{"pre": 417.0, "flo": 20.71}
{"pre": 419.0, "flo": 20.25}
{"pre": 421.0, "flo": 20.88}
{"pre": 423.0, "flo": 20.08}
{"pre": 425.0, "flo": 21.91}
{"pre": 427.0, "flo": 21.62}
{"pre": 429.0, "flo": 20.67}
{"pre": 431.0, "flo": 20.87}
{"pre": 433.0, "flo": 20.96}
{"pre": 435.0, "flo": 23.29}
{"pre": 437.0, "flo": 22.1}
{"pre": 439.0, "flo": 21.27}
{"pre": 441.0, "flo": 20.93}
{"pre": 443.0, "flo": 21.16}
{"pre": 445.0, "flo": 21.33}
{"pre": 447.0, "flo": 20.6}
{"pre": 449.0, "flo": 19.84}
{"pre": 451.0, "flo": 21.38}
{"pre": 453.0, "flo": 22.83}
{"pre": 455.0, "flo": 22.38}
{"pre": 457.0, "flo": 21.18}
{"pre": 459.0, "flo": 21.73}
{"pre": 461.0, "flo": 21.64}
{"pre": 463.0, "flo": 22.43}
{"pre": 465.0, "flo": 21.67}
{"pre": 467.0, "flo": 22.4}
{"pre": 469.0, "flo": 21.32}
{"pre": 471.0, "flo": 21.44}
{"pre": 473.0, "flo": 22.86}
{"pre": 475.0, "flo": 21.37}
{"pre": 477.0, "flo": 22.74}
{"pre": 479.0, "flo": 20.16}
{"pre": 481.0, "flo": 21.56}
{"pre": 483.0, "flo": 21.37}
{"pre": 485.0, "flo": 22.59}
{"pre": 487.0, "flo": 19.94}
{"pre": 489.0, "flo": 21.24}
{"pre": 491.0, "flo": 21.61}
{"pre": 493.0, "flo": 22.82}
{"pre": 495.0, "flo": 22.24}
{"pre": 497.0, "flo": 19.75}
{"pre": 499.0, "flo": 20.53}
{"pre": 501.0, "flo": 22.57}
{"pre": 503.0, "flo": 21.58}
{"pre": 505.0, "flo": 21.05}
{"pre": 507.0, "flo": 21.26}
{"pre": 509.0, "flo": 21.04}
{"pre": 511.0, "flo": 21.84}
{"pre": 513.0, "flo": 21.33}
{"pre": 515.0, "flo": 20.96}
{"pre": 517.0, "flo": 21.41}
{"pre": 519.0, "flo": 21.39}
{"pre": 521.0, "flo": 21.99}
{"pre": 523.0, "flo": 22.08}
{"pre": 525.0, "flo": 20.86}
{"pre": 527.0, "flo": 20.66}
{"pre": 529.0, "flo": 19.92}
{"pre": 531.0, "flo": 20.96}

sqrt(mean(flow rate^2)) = 21.4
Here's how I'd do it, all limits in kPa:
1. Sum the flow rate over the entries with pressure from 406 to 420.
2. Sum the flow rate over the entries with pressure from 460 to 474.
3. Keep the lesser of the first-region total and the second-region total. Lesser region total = 152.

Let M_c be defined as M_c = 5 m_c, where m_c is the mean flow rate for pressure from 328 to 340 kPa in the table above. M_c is 102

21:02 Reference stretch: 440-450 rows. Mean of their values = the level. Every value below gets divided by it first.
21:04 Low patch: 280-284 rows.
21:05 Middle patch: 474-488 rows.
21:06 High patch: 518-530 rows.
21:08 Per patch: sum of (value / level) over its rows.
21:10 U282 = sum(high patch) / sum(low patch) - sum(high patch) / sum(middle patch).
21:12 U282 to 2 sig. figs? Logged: 2.1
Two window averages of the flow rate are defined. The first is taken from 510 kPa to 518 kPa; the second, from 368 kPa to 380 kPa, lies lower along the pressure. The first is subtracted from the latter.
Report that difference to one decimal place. -1.1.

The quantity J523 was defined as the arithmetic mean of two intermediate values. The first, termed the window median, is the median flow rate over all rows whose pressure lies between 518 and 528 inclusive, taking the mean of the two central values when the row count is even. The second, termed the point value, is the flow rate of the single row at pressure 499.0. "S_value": 21.0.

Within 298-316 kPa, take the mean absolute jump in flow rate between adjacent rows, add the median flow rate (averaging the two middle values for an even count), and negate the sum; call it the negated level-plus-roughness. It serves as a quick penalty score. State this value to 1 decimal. -21.2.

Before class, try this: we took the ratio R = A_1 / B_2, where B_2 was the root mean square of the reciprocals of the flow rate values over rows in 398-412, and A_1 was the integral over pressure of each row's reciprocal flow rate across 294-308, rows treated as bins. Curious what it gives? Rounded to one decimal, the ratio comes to 14.6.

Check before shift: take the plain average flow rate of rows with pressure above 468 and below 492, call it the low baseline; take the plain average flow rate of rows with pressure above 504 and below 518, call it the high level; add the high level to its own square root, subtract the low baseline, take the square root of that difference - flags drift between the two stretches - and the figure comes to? 2.09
